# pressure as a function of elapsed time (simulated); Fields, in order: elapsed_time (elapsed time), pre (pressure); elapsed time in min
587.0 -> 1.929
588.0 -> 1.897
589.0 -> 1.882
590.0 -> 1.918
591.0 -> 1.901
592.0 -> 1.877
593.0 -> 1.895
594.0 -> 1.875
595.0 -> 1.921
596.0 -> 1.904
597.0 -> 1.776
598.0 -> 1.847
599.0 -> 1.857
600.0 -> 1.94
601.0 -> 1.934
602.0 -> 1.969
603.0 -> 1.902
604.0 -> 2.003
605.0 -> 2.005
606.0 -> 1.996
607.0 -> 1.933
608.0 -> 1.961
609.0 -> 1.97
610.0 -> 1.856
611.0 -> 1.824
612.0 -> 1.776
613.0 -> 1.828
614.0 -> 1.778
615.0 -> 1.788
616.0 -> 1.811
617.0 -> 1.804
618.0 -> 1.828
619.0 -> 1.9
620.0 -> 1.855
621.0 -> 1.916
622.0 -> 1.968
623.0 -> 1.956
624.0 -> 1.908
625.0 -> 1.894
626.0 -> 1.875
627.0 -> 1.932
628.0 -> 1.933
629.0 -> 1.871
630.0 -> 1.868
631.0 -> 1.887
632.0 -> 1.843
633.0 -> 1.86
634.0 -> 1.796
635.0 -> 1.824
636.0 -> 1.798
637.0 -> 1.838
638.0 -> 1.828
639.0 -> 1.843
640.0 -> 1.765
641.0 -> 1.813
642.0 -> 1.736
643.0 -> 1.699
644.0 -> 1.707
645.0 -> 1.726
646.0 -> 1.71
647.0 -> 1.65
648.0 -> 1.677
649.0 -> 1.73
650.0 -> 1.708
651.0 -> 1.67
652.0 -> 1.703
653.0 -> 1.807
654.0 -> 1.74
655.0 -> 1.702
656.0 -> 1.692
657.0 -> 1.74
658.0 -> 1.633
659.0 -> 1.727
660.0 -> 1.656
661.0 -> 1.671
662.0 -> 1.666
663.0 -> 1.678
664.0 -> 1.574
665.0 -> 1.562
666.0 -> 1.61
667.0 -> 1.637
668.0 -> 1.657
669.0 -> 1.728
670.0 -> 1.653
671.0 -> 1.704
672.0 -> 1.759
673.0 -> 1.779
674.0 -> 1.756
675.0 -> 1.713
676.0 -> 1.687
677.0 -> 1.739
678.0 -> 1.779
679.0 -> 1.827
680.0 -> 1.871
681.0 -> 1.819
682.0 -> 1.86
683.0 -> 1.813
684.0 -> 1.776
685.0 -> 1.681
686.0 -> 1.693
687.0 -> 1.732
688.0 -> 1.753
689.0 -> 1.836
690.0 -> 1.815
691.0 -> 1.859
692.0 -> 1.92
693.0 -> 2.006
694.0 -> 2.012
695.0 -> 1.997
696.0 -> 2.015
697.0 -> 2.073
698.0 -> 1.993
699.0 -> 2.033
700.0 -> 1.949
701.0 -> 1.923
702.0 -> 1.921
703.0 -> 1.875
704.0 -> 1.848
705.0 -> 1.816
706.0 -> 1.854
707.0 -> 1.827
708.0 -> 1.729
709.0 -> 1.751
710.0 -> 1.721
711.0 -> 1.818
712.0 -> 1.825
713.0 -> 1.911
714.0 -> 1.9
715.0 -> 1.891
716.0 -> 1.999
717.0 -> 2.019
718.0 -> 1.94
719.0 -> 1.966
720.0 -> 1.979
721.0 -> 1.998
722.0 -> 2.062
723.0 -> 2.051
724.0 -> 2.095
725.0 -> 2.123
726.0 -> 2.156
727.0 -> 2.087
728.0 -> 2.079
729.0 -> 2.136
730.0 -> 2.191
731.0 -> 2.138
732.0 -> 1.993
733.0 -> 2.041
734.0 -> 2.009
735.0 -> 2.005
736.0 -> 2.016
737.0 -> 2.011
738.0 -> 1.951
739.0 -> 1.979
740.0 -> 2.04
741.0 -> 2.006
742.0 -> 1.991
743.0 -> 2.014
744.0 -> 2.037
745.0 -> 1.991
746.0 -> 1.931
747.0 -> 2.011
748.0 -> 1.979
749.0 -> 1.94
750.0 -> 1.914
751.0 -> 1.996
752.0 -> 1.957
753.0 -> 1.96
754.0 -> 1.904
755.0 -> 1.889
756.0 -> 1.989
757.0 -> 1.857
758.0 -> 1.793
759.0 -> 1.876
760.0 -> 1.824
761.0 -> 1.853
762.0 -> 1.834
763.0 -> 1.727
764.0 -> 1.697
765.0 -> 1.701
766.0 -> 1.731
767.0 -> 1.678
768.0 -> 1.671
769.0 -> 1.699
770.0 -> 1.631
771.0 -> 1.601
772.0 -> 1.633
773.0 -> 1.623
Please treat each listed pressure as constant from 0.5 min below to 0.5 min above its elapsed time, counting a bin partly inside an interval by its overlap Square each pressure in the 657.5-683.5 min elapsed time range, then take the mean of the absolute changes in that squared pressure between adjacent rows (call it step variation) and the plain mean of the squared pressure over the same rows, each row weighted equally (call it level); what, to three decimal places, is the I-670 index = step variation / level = 0.051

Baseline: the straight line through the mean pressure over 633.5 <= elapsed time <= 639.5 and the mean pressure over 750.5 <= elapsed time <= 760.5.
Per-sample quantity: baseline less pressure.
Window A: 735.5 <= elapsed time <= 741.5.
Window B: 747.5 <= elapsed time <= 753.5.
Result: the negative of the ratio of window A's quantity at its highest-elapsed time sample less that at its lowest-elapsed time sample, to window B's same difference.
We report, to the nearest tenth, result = -0.6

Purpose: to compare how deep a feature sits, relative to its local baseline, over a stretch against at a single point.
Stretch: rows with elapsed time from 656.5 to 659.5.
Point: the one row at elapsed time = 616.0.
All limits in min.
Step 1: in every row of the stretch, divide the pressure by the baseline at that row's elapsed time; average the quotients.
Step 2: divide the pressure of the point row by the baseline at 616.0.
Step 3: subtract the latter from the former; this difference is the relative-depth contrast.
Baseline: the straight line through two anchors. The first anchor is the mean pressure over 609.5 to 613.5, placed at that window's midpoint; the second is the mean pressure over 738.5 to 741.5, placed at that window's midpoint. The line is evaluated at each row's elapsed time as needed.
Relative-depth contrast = -0.091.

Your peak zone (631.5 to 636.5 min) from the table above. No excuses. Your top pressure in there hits 1.86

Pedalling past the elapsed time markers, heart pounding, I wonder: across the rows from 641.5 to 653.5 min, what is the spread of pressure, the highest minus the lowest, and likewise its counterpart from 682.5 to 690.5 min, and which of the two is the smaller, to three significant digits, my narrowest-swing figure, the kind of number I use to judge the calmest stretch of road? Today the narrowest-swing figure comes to 0.155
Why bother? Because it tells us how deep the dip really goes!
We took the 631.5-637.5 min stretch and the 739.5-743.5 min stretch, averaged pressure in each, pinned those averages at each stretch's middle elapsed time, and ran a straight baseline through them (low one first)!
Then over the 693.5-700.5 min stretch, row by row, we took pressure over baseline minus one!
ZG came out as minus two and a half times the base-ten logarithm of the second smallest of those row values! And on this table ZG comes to 3.85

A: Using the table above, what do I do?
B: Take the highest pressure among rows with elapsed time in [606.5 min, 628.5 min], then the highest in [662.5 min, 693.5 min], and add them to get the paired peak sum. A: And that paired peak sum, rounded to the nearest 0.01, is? 3.98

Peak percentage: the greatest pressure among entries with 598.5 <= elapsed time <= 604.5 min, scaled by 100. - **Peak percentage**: 200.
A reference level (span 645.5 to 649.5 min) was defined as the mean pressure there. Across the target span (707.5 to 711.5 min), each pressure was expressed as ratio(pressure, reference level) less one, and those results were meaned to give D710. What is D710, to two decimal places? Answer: 0.04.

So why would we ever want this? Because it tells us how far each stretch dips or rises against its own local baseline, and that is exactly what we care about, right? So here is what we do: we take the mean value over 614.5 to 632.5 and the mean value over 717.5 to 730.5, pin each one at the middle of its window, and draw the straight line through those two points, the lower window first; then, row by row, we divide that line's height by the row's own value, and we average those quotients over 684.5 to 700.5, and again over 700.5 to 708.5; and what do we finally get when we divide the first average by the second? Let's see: 0.97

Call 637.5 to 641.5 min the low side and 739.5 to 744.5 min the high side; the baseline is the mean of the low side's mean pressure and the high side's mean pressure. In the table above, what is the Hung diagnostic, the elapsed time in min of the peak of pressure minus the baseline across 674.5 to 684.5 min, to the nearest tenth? 680.0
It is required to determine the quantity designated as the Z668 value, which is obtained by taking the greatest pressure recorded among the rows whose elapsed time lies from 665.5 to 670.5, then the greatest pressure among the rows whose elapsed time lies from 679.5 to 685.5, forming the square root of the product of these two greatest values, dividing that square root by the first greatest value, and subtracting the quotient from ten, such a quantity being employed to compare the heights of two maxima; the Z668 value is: 8.96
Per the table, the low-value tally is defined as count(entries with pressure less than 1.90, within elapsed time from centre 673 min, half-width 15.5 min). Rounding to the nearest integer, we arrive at 31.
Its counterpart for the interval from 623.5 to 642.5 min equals 16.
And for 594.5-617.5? 11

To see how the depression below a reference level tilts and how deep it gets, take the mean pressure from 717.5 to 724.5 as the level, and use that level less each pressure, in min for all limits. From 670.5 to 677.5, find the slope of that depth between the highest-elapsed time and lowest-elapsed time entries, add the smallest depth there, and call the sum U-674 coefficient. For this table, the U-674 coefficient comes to 0.23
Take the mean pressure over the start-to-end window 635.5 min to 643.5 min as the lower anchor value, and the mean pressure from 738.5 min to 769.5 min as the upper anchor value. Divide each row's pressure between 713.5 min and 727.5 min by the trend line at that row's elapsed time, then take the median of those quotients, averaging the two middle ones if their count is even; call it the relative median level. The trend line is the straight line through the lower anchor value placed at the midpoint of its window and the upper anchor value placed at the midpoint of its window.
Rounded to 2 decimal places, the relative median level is 1.08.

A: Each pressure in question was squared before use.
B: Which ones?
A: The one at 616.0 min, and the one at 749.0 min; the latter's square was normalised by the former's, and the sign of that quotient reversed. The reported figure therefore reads -1.15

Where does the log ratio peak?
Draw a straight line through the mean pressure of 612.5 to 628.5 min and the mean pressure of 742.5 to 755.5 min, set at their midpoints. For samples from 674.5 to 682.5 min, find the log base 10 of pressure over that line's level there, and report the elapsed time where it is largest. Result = 680.0 min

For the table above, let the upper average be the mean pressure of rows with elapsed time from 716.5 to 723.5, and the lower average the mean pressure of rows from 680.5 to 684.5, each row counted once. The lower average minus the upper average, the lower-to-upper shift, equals -0.19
